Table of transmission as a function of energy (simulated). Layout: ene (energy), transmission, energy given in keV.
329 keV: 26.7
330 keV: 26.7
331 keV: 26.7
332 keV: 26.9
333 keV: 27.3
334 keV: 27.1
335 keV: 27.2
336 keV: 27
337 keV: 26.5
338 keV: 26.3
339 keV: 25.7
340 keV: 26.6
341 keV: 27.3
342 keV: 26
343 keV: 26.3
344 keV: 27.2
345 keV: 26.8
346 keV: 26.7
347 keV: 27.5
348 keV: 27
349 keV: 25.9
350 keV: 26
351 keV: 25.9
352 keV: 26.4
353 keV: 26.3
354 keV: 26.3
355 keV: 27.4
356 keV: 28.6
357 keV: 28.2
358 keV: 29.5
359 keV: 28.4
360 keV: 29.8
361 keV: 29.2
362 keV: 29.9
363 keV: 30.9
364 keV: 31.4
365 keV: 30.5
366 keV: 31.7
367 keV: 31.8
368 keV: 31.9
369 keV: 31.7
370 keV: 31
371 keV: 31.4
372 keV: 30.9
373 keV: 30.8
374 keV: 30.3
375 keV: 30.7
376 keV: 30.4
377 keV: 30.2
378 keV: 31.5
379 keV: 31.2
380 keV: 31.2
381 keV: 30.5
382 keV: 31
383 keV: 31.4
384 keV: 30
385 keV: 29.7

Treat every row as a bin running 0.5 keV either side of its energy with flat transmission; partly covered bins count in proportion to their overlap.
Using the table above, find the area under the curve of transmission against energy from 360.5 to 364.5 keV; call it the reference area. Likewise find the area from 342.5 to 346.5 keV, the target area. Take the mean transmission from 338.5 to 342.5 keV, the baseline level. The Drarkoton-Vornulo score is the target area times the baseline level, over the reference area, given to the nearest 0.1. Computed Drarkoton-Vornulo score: 23.3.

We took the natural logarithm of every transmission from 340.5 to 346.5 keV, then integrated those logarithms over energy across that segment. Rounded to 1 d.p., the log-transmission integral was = 19.7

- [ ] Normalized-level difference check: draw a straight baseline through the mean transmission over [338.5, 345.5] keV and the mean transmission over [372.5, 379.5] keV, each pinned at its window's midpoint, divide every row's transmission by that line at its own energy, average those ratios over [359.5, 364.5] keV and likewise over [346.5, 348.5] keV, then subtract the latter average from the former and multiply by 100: 4.2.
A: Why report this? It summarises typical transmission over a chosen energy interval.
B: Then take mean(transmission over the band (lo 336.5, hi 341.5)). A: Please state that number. 26.5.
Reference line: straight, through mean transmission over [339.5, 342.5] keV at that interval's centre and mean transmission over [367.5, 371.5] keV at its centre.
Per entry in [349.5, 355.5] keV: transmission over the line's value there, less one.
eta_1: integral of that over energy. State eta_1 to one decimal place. -0.5 keV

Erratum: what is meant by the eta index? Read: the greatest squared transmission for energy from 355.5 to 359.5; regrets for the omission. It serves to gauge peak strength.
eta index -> 870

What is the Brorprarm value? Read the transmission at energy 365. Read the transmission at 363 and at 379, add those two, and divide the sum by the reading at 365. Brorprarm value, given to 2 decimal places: 2.04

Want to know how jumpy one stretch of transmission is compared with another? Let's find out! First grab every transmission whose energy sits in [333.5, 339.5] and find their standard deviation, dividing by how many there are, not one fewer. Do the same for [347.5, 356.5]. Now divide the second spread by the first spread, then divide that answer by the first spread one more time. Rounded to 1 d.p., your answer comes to 3.0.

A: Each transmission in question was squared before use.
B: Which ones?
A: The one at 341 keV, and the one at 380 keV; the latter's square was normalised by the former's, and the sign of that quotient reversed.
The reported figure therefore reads -1.31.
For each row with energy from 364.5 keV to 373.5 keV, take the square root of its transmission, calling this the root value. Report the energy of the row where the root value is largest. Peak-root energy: 368 keV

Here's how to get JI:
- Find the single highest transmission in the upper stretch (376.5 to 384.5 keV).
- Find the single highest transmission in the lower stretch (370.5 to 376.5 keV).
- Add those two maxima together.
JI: 62.9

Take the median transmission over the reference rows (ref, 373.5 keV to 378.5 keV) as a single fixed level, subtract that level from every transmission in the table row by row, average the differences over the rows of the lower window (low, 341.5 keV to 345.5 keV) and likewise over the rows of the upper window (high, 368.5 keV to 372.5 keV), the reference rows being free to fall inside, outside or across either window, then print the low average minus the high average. -4.7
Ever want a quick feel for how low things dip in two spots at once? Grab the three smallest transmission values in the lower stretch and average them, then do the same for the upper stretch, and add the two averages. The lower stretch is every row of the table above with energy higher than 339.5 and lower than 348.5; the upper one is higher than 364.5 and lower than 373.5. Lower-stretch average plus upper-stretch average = 57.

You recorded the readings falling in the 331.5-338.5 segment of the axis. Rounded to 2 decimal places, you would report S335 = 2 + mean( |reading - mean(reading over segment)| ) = 2.29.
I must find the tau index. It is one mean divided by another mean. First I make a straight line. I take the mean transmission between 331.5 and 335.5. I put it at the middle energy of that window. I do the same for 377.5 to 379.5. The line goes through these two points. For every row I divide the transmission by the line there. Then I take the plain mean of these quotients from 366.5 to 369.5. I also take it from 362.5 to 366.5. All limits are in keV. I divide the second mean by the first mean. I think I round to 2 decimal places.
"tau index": 0.99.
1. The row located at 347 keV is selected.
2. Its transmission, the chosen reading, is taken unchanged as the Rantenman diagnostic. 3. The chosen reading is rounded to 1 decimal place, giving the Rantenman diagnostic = 27.5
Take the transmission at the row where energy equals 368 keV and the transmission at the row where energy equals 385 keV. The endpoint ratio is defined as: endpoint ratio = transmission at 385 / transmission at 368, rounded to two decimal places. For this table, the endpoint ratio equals 0.93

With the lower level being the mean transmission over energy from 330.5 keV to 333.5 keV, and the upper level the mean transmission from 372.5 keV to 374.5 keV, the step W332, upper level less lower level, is 4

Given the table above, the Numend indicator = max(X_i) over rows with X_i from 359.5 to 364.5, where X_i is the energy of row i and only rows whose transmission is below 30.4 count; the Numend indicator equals 362 keV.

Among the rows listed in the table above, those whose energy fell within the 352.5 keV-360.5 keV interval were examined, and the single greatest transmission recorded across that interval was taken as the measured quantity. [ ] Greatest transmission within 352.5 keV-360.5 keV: 29.8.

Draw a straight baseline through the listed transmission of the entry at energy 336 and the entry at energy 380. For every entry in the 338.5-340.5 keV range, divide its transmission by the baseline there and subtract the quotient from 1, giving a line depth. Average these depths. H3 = 0.043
